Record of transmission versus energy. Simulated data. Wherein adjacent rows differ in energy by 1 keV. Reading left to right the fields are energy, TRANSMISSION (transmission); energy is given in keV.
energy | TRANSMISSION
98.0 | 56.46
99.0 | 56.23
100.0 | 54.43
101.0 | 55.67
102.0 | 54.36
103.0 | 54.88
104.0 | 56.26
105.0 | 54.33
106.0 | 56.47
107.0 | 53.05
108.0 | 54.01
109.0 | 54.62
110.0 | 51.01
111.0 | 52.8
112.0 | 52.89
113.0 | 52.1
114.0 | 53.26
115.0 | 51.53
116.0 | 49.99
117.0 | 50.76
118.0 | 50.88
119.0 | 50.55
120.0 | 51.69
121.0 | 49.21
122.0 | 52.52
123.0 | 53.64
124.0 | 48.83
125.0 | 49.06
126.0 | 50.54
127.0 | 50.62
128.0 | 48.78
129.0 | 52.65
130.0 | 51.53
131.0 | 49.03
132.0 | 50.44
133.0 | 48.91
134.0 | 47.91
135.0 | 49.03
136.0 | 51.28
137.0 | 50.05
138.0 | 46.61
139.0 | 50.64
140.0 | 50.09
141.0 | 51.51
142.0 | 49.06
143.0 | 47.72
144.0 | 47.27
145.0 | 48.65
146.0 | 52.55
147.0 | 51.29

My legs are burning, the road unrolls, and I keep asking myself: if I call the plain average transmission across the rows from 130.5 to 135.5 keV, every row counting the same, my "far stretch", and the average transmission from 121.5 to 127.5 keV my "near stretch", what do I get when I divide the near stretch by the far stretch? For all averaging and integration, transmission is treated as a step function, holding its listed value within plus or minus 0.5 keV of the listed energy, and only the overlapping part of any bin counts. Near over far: 1.037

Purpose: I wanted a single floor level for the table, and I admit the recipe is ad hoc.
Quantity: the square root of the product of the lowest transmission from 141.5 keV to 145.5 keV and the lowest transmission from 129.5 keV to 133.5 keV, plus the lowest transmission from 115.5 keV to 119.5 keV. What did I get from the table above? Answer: 98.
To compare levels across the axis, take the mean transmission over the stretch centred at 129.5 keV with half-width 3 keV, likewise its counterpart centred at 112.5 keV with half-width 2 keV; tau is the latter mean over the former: 1.04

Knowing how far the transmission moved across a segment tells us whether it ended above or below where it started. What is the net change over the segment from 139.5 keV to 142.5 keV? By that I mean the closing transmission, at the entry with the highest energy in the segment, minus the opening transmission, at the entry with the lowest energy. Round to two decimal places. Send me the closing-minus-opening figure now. -1.03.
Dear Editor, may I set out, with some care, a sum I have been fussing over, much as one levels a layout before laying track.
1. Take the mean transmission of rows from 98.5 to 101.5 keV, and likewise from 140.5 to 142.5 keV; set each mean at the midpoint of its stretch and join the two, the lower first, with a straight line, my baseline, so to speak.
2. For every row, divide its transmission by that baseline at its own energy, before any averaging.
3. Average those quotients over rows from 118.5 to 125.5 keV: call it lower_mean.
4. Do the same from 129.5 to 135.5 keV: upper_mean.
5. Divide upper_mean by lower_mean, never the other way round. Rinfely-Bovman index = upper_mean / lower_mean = 1.00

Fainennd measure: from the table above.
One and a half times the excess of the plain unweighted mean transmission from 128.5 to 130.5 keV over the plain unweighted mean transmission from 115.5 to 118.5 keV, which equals 2.3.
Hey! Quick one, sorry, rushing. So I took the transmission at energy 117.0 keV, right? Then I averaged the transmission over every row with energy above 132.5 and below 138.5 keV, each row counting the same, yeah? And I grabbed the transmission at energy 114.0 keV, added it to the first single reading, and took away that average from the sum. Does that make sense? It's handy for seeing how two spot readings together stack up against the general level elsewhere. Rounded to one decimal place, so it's 55.1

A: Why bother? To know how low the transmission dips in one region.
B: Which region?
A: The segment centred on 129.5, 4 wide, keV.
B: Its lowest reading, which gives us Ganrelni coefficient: 48.78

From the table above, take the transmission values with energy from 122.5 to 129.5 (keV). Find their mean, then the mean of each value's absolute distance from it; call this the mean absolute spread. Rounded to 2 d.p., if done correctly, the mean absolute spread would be 1.47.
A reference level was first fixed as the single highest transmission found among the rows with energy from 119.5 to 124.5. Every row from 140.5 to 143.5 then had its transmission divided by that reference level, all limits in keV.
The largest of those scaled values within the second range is 0.96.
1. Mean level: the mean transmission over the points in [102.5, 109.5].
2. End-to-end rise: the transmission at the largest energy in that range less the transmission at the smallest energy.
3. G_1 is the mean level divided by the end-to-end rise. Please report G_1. -211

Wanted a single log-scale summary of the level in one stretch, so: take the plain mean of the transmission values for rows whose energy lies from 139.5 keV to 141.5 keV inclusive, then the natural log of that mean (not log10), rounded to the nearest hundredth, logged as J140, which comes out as 3.93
